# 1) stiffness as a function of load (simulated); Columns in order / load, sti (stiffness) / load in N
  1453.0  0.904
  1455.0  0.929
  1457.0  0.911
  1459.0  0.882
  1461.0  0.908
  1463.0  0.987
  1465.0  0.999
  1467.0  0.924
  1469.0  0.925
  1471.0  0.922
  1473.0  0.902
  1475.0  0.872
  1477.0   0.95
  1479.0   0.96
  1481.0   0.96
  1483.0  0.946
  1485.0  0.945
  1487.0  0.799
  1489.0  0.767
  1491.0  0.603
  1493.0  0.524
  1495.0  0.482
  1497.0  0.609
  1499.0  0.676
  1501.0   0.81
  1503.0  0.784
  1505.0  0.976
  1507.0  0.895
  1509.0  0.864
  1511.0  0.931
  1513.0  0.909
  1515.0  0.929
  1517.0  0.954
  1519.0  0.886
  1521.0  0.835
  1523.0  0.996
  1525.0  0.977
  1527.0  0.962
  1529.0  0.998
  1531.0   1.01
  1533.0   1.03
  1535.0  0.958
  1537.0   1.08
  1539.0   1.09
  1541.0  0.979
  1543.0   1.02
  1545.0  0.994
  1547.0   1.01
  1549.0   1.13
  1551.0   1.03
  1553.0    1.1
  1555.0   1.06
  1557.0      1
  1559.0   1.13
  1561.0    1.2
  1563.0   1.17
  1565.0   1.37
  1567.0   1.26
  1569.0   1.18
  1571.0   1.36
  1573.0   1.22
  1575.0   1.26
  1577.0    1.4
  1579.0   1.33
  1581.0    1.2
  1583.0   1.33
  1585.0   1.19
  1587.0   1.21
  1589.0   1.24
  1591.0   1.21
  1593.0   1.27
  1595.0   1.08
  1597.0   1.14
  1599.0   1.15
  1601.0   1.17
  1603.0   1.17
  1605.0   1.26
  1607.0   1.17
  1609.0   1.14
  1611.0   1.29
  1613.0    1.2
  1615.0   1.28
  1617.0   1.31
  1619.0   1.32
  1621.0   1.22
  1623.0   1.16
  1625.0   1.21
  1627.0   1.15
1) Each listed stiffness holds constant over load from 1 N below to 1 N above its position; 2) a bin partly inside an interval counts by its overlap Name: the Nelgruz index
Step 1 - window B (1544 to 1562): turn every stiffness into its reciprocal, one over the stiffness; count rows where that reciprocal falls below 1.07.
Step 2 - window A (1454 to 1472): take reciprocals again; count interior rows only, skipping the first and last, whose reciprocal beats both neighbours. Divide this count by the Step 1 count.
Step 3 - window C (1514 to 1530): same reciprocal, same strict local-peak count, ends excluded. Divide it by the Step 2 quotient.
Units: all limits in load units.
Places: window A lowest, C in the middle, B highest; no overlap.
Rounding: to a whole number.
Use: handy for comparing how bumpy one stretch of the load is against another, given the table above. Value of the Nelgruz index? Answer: 9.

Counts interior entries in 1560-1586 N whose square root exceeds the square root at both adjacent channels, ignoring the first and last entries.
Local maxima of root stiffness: 4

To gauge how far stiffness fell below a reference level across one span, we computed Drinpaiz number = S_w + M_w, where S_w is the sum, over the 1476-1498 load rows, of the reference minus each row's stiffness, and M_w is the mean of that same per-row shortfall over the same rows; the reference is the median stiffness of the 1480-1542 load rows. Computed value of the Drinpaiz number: 2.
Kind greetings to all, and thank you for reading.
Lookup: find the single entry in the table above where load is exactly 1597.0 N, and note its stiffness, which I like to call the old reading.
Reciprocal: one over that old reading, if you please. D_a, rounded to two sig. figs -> 0.88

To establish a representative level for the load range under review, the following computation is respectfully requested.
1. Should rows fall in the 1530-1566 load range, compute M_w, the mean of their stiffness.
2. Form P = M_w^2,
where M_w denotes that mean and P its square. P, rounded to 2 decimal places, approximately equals 1.16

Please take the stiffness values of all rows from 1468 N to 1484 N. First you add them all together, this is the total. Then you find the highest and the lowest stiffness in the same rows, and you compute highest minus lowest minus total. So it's -7.3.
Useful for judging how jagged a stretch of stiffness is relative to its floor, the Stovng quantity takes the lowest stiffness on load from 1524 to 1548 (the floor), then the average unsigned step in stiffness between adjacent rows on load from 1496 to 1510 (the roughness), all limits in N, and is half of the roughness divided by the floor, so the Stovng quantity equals 0.046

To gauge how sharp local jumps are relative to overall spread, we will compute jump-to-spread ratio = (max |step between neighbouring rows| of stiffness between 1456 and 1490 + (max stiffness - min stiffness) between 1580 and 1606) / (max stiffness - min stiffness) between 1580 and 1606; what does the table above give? 1.6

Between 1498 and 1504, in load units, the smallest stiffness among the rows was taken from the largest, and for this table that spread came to 0.13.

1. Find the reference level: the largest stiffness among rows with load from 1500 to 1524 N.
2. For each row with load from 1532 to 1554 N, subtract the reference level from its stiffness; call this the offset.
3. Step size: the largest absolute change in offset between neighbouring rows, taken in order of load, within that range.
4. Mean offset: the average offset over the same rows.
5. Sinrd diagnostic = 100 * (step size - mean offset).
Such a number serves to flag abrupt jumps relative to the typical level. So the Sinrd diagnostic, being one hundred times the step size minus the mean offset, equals 8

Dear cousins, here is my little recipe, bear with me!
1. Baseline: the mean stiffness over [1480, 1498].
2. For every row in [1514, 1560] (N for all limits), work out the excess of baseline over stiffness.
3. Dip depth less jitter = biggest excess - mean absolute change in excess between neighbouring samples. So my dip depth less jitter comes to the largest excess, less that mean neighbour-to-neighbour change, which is -0.16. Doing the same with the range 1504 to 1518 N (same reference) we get -0.17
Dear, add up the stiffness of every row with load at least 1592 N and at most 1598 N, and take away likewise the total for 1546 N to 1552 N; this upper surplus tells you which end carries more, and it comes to 0.32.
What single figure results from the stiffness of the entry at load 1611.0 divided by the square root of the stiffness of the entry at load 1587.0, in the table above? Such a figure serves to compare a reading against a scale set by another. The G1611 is 1.17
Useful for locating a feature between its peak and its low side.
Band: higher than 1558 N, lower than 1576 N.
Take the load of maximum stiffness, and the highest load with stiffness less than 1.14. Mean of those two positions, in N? 1562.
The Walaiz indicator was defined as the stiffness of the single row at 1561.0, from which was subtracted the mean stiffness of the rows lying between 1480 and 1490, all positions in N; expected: 0.32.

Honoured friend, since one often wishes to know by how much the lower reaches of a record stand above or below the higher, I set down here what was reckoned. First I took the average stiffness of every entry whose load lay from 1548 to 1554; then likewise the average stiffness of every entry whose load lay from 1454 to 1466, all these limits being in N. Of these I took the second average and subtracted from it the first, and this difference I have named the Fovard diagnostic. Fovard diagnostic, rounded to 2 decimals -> -0.15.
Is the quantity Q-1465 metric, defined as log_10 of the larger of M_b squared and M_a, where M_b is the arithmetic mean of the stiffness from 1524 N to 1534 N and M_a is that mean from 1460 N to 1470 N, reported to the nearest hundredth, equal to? 0.00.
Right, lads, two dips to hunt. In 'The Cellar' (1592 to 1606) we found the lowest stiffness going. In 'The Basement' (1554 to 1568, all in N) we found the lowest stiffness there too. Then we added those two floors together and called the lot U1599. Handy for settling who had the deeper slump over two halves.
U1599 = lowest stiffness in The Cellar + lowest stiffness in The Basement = 2.1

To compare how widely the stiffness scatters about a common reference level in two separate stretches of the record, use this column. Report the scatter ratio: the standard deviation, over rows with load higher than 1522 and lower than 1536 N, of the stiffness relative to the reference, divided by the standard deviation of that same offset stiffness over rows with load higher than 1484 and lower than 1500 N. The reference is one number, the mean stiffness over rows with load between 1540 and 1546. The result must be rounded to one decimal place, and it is 0.2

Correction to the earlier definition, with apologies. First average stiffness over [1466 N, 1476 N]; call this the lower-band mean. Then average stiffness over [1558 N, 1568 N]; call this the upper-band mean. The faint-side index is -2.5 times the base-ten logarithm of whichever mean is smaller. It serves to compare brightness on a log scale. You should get 0.10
